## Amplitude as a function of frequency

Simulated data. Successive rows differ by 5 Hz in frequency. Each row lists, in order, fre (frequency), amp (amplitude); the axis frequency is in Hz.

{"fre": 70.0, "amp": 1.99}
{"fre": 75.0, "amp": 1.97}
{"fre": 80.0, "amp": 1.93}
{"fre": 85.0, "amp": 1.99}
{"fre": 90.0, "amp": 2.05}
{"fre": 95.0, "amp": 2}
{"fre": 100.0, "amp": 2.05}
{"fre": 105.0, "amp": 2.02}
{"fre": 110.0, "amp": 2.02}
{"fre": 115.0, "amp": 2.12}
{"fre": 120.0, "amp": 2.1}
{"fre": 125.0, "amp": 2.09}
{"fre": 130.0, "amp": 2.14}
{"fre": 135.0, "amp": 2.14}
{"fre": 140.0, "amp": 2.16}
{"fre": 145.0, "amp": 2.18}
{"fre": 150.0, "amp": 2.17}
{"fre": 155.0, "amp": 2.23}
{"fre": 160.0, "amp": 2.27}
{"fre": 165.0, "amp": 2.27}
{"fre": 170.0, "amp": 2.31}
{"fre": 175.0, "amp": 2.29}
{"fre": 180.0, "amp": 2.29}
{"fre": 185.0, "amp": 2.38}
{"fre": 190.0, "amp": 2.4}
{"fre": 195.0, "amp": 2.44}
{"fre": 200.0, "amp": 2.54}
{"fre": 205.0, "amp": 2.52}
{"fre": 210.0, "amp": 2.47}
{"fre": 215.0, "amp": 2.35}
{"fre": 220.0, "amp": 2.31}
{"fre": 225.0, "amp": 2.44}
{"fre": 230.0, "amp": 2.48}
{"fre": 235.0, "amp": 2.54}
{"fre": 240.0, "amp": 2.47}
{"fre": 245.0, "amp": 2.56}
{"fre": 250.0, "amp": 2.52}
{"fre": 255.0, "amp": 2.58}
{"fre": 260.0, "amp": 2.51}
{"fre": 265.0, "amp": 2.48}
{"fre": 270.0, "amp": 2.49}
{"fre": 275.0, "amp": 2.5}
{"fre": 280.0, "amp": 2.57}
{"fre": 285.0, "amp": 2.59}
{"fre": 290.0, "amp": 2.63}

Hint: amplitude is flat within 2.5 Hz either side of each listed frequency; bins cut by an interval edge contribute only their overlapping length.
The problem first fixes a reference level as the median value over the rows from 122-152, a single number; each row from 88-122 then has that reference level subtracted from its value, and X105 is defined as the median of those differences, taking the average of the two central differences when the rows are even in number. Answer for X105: -0.10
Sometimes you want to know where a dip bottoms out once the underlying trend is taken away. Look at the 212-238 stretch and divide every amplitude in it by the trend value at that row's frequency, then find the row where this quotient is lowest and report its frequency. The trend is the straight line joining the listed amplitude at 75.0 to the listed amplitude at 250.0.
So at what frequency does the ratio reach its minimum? 220.0 Hz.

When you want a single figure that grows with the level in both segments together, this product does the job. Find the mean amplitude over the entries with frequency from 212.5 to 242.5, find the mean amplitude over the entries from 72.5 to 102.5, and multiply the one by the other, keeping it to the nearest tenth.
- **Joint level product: 4.9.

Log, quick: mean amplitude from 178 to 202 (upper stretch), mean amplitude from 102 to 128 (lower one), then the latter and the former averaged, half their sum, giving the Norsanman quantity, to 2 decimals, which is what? 2.24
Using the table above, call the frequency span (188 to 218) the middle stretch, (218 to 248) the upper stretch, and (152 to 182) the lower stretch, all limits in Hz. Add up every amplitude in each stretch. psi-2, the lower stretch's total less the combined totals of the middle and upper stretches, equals -15.9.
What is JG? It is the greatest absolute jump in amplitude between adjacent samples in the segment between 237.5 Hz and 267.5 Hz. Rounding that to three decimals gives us 0.090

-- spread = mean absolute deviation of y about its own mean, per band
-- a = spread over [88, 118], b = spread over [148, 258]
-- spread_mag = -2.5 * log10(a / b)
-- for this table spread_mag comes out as 1.4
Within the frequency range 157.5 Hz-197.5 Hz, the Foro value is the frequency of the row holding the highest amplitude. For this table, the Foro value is 195.0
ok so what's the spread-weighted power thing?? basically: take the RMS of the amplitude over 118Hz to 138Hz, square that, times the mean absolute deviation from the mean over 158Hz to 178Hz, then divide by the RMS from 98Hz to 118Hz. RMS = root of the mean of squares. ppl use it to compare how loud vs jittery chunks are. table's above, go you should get 0.033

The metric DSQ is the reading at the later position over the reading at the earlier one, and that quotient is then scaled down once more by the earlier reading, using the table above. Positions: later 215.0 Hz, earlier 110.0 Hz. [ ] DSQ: 0.58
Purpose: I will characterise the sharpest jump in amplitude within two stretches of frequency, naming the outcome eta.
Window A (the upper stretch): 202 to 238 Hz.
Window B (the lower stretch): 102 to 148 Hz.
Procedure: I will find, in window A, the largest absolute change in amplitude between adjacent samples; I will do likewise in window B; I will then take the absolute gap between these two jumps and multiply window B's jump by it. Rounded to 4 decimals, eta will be 0.0030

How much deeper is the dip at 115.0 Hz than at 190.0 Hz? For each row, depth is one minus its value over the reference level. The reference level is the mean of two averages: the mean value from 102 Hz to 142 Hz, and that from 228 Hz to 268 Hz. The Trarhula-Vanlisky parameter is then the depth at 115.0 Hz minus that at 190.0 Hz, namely 0.121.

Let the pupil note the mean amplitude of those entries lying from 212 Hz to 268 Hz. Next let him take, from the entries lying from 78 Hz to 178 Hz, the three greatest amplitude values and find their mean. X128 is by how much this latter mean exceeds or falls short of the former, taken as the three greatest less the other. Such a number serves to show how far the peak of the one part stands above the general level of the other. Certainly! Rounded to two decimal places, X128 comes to -0.19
